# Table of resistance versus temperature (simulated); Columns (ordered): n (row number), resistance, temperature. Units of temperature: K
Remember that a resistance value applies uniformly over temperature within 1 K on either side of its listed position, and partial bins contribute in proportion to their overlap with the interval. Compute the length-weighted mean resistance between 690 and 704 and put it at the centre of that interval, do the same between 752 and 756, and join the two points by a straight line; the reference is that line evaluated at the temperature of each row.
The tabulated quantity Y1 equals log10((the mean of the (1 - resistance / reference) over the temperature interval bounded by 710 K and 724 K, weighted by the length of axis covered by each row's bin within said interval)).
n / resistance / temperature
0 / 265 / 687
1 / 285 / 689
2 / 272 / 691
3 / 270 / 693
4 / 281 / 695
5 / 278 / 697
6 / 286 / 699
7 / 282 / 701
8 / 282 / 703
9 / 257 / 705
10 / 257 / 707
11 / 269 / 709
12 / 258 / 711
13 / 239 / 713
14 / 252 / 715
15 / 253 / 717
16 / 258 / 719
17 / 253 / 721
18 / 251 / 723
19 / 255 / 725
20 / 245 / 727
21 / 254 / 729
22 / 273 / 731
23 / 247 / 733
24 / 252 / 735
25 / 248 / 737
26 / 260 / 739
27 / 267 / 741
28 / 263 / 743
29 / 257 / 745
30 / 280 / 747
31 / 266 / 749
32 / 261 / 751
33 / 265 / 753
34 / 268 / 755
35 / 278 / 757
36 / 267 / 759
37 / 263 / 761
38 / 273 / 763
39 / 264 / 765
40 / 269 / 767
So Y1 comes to -1.09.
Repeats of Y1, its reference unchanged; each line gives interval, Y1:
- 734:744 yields -1.36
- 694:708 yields -1.94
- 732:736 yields -1.10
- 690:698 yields -1.83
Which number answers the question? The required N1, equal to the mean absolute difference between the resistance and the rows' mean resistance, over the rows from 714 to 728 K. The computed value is 2.7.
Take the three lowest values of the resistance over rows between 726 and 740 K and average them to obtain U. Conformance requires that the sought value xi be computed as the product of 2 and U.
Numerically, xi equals 493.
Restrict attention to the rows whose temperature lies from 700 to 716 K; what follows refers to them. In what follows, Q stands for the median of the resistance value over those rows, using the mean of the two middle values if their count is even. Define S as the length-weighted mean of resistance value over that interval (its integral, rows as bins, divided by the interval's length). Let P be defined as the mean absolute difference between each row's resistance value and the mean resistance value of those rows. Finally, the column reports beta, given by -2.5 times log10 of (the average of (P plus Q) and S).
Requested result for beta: -6.06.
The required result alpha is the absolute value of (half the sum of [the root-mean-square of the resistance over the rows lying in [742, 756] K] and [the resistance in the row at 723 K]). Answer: 258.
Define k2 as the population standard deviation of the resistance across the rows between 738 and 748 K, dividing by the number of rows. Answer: 8.0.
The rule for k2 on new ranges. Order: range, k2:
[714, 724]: 2.4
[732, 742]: 7.6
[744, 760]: 7.3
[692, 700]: 5.8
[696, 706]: 10.3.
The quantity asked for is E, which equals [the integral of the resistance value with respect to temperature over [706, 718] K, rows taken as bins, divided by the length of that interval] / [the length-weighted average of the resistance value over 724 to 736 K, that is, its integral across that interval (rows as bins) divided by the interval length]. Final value 1.00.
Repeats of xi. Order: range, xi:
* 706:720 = 496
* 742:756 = 521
